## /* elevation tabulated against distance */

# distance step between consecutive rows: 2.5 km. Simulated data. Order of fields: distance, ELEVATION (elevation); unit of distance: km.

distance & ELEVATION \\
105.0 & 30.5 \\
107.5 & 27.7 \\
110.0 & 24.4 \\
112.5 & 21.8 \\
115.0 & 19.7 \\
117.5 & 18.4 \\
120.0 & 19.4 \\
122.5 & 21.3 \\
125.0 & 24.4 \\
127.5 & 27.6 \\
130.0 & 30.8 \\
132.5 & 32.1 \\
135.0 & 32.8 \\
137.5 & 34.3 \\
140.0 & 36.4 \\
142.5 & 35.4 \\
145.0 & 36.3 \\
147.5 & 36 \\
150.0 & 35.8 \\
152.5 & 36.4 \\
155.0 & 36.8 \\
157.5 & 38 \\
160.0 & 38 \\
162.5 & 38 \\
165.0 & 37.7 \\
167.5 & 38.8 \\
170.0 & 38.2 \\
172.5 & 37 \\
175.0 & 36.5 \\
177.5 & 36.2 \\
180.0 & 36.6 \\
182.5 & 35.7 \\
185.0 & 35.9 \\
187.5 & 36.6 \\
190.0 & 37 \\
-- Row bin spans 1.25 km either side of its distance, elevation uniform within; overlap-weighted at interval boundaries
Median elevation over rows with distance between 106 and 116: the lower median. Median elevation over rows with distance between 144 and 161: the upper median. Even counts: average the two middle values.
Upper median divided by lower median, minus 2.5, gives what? -0.9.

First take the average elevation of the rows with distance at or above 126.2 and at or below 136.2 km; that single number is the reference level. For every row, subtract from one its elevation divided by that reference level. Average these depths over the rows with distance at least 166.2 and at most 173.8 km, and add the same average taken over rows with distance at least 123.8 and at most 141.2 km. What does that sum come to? -0.2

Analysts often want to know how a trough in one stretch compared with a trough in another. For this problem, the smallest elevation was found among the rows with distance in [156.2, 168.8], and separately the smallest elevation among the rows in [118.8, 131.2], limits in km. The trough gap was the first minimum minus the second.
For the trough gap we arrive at 18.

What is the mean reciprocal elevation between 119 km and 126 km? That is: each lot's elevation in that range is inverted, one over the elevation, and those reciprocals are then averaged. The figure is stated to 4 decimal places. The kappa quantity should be 0.0465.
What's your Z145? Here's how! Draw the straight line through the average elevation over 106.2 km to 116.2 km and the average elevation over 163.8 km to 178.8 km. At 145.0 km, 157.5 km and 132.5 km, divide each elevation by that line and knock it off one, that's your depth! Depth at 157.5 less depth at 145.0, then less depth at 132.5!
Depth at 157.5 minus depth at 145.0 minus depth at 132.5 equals 0.18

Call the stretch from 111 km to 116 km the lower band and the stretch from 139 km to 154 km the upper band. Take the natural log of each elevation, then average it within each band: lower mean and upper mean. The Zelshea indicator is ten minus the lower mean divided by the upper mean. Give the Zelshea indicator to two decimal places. 9.15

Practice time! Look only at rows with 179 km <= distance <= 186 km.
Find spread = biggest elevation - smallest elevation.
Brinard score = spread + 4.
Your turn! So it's 4.9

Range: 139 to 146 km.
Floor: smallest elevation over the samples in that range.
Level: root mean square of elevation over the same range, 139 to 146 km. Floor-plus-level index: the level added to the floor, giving 71.4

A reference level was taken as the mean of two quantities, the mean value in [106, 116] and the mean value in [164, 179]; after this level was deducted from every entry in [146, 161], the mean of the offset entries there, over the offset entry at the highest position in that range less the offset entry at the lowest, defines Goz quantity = 3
